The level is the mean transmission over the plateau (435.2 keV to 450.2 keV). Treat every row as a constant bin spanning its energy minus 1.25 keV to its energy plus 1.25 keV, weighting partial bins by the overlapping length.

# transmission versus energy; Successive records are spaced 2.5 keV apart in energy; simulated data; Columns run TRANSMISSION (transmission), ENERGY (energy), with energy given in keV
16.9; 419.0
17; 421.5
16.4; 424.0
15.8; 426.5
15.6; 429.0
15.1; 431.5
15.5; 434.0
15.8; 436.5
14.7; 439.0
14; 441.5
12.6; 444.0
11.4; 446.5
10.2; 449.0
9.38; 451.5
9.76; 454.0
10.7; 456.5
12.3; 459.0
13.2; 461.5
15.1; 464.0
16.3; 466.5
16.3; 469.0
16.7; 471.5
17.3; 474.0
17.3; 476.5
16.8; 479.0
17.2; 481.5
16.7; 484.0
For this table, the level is 13.1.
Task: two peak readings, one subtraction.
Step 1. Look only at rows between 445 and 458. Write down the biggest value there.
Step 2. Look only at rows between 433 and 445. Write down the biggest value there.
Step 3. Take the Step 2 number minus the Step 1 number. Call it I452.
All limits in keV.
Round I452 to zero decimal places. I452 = 4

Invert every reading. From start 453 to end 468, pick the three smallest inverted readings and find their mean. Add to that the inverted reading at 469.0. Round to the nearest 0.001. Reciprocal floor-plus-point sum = 0.129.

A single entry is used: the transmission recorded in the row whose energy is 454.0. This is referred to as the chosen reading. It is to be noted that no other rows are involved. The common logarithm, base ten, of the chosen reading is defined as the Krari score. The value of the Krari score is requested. 0.99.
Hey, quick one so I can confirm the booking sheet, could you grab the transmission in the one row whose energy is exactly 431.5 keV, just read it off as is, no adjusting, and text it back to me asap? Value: 15.1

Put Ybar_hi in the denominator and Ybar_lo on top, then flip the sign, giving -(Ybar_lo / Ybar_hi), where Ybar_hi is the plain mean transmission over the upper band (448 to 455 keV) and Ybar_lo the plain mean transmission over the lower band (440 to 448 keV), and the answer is -1.30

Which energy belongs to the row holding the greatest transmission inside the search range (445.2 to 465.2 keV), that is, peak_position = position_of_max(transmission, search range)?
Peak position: 464.0 keV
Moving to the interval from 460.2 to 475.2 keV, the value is 474.0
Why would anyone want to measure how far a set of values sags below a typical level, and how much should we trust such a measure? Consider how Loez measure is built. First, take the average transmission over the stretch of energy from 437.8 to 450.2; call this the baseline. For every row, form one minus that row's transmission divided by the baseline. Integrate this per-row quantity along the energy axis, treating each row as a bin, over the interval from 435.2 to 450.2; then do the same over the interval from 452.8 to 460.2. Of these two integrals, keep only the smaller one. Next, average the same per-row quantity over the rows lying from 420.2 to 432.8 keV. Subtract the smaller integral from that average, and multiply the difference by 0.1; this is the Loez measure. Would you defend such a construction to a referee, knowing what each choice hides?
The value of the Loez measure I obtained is 0.04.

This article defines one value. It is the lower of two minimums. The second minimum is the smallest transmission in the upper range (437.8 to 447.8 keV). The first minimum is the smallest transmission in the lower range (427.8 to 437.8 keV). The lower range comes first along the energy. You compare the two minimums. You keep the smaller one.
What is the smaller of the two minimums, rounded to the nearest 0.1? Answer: 11.4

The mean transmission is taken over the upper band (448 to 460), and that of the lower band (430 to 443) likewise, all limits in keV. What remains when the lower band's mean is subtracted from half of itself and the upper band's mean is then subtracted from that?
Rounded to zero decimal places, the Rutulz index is -18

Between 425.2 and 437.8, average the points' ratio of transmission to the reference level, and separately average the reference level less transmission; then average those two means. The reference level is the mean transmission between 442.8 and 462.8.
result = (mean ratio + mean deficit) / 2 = -1.5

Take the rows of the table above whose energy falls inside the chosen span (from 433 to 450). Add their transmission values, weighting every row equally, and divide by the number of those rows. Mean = 13.5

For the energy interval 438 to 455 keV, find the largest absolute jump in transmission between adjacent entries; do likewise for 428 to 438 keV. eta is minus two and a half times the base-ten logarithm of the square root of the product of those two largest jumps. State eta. 0.19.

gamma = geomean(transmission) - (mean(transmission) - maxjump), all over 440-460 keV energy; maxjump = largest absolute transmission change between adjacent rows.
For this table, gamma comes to 1.5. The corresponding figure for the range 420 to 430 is 0.6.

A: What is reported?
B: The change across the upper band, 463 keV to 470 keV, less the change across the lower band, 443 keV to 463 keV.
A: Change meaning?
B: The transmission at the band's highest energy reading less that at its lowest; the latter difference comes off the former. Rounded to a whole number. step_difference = 1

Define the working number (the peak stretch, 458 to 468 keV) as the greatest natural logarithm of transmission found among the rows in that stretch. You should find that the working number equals 2.79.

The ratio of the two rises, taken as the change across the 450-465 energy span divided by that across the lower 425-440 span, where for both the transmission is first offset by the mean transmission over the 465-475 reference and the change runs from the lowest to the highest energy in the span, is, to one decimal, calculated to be -5.2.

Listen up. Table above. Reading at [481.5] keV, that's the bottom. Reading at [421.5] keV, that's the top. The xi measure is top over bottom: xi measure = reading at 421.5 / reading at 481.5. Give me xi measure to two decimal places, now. 0.99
